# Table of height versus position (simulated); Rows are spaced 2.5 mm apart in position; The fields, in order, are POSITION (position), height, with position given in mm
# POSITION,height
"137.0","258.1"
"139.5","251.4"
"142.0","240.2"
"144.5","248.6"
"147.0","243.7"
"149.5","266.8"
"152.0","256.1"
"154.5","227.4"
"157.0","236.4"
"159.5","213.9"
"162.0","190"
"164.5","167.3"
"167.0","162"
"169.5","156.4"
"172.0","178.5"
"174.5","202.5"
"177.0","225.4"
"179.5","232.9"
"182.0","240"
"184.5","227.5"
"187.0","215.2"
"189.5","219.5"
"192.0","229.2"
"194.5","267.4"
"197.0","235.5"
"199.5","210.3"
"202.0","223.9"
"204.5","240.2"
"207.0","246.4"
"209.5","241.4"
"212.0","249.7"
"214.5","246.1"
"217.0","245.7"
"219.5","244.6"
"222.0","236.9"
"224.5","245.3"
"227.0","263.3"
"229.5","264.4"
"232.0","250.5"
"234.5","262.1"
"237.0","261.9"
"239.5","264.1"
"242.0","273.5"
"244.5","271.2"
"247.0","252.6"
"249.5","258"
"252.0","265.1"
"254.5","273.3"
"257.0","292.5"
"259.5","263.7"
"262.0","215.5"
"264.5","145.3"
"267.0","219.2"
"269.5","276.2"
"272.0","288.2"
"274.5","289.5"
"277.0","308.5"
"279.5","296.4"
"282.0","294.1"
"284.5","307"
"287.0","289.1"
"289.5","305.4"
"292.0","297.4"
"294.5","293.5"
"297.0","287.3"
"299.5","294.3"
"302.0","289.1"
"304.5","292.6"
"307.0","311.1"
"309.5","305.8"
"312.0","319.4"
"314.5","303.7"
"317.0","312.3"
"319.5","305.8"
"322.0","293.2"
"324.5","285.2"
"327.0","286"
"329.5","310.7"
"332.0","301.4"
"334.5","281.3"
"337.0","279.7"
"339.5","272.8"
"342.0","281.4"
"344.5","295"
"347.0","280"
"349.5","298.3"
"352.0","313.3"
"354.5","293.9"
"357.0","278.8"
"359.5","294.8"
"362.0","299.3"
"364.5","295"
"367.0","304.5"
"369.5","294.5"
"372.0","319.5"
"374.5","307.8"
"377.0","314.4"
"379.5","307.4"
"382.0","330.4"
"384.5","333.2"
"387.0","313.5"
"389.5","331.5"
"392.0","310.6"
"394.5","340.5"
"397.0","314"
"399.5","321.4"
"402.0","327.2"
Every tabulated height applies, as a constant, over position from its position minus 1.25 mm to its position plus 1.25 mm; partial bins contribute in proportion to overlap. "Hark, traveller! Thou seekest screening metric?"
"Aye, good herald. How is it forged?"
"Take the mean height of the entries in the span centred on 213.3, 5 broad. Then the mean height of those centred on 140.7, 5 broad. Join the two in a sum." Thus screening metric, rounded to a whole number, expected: 494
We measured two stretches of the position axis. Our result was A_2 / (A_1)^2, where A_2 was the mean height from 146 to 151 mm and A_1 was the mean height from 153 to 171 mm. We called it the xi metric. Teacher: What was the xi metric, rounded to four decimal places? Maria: 0.0068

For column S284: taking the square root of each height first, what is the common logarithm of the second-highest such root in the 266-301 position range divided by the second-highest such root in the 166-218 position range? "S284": 0.045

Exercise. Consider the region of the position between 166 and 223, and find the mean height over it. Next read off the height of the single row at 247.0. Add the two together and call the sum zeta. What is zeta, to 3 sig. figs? 478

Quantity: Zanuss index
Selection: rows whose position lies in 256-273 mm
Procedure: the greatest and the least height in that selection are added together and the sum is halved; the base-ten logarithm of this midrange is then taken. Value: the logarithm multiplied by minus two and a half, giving -5.85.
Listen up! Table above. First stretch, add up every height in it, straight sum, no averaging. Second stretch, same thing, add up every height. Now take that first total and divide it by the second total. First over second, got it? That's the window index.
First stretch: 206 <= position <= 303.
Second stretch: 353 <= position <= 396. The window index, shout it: 2.0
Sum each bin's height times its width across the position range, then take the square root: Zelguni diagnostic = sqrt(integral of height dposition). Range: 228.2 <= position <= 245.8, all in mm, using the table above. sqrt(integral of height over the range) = 68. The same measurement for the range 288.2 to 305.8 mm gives 72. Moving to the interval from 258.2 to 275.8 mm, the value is 65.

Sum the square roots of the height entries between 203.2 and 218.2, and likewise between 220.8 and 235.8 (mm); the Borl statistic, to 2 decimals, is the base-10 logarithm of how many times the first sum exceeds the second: -0.01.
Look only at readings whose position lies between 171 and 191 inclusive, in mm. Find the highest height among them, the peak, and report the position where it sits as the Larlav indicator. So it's 182.0 mm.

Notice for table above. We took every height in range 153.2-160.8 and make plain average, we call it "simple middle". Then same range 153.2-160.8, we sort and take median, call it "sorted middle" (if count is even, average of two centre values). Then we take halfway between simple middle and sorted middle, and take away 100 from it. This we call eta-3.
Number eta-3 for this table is 127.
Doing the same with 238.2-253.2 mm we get 164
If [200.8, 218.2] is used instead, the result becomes 144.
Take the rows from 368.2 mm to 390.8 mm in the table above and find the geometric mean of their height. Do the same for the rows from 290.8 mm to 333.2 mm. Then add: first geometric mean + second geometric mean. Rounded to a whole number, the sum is 616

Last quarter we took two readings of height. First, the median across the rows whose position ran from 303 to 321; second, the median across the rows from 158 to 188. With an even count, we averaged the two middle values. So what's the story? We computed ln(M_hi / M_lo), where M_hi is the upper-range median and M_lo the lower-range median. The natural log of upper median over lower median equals 0.38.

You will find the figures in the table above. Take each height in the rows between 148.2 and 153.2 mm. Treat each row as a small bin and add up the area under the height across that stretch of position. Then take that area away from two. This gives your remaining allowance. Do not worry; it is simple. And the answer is -1305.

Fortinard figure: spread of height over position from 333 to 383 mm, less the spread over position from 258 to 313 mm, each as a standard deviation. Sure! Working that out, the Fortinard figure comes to -24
